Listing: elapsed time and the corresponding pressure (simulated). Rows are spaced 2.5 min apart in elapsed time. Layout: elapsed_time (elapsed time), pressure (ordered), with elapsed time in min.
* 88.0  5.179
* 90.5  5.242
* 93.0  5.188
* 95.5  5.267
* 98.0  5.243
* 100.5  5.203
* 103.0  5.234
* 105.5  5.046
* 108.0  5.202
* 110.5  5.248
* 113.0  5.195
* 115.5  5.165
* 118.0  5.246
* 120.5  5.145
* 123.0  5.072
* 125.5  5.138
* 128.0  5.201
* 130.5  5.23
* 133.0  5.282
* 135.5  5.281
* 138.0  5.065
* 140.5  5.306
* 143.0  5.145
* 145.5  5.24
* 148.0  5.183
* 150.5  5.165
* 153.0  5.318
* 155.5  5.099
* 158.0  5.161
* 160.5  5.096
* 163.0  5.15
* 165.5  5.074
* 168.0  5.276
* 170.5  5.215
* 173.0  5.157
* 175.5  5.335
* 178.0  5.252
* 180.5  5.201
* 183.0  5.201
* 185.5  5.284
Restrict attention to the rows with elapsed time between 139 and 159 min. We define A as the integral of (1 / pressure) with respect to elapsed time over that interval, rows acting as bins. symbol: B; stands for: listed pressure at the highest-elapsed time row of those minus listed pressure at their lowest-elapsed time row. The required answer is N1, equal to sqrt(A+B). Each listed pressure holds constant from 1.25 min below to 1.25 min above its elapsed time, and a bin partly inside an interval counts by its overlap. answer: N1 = 1.92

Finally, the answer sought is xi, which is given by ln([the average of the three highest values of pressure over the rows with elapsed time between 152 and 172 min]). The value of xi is 1.66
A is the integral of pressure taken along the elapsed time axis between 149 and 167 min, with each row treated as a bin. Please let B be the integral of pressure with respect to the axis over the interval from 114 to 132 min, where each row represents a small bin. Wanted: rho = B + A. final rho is 186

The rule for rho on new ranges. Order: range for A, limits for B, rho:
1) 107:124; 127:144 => 177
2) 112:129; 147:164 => 176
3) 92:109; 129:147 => 182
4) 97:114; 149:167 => 181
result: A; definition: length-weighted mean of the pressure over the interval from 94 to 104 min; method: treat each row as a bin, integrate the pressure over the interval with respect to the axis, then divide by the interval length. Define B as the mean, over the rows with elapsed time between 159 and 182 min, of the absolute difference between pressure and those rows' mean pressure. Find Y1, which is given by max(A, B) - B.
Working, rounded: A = 5.24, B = 0.067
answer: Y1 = 5.17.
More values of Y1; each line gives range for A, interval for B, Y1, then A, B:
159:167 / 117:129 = 5.06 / 5.11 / 0.050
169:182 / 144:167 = 5.18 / 5.23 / 0.055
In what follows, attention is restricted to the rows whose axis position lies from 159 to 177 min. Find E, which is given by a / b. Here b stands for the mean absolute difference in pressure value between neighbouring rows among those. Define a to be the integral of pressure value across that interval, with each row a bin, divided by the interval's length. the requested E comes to 49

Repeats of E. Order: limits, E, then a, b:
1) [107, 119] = 99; 5.21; 0.05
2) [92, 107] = 72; 5.20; 0.07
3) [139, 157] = 44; 5.21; 0.12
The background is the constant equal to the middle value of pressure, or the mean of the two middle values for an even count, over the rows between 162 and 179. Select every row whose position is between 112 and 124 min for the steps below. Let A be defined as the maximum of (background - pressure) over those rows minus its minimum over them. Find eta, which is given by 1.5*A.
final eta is 0.26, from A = 0.174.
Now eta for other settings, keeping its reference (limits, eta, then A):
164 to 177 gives 0.39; 0.261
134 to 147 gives 0.36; 0.241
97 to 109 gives 0.30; 0.197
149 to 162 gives 0.33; 0.222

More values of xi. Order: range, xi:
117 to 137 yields 1.66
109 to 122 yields 1.65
